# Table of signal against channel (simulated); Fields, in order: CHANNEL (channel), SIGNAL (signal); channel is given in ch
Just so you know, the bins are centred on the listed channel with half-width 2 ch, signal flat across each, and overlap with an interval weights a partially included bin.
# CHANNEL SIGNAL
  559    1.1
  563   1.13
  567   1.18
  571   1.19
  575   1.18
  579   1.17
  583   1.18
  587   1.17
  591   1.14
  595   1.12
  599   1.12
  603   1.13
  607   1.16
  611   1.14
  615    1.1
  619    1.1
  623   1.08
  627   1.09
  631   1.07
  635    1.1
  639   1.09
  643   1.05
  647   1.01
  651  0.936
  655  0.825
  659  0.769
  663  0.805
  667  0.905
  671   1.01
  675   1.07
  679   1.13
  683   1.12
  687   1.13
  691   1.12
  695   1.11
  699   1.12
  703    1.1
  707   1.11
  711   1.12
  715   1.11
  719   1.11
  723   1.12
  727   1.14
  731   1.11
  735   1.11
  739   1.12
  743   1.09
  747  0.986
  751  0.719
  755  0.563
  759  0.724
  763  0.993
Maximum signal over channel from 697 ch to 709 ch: 1.12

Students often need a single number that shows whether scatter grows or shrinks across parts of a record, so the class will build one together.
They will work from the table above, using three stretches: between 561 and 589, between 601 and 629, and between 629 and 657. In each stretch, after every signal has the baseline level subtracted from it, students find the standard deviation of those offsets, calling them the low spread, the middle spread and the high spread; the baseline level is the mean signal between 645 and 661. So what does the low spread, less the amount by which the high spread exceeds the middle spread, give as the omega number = -0.05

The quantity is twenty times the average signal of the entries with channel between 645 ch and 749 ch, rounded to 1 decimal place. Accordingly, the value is 21.0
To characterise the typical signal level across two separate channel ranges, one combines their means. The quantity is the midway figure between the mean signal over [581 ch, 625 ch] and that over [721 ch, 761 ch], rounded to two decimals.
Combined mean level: 1.05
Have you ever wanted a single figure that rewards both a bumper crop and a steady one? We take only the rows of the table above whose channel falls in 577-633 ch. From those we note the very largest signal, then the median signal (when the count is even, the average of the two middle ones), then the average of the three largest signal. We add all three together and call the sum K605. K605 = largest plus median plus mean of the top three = 3.48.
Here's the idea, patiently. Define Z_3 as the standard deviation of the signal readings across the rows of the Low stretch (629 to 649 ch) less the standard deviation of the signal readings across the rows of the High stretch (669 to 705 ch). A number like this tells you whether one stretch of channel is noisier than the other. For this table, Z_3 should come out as 0.00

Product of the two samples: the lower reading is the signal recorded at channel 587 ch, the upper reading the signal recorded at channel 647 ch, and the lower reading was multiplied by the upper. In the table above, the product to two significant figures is 1.2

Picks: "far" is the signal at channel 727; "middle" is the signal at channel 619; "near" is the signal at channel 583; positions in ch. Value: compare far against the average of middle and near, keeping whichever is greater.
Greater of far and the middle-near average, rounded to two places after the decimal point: 1.14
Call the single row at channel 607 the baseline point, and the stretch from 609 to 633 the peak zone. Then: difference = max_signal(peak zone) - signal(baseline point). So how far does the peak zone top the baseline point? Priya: -0.020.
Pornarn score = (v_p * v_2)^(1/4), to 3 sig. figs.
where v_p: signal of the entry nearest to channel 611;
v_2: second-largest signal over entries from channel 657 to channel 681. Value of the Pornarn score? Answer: 1.05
